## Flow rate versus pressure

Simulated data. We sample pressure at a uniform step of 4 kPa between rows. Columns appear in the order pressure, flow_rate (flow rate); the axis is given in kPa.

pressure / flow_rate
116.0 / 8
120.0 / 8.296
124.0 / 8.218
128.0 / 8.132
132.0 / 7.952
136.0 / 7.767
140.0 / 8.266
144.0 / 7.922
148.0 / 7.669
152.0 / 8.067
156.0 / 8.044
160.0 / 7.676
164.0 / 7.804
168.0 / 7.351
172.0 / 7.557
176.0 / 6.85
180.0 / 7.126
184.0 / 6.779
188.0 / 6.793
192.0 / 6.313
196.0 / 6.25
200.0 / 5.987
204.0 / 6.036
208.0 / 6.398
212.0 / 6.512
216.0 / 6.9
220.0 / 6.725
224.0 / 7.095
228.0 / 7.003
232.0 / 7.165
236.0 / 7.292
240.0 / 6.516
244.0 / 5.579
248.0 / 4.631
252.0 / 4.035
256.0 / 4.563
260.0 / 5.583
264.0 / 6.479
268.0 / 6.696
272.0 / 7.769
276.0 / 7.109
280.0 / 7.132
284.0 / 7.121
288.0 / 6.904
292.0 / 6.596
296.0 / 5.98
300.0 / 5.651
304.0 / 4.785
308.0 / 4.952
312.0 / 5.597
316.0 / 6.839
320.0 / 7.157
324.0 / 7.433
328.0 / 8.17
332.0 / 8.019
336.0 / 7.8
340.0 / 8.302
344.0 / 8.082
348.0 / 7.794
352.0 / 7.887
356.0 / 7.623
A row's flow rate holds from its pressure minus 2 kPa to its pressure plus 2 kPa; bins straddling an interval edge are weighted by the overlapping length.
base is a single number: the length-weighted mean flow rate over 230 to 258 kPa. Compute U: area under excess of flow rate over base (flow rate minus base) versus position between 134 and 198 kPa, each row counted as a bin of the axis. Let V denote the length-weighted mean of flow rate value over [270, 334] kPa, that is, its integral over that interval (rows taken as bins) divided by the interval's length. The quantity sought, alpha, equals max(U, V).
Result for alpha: 109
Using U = 109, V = 6.70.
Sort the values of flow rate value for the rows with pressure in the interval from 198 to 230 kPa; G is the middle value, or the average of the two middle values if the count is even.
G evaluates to 6.6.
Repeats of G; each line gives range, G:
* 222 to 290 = 6.9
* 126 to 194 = 7.7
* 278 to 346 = 7.1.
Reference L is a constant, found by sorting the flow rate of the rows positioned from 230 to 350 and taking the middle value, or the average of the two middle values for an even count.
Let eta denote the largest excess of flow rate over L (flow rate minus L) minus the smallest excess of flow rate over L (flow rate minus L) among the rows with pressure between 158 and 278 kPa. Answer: 3.8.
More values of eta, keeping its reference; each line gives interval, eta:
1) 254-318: 3.2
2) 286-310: 2.1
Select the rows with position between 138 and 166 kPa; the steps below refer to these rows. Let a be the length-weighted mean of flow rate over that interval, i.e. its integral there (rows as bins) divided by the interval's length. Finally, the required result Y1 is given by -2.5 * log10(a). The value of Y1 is -2.25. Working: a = 7.9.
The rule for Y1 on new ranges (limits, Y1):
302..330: -2.02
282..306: -1.98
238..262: -1.78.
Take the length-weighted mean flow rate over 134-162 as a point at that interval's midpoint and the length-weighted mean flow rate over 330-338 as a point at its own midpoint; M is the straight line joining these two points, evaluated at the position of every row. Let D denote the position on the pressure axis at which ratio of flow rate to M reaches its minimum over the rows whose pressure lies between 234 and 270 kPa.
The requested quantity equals 252.0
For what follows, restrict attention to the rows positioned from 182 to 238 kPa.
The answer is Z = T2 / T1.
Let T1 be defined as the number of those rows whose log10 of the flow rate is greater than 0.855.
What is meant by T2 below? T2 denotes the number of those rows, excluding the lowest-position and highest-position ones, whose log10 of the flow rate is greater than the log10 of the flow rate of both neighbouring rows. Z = 1.5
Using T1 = 2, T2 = 3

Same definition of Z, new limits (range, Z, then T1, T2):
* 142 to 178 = 0.4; 8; 3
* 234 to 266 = 0.0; 1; 0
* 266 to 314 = 2.0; 1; 2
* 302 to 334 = 0.3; 3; 1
